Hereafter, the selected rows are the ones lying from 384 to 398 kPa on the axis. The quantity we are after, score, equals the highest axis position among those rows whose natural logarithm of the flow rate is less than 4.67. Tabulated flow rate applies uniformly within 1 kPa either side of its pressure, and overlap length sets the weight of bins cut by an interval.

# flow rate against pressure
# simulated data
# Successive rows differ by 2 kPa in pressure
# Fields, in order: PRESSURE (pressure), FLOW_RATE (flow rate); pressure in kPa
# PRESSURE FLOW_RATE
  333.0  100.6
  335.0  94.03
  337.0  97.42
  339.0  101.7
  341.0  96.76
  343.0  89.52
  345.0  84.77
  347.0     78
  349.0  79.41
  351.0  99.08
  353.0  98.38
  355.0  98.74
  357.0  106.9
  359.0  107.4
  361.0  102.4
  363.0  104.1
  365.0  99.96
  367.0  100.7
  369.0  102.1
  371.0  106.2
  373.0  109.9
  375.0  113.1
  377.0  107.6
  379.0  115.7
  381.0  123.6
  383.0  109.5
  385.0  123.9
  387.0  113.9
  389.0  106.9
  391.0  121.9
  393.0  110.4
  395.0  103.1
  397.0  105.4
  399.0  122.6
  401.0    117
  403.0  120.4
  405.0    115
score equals 397.0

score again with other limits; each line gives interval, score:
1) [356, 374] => 371.0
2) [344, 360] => 355.0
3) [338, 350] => 349.0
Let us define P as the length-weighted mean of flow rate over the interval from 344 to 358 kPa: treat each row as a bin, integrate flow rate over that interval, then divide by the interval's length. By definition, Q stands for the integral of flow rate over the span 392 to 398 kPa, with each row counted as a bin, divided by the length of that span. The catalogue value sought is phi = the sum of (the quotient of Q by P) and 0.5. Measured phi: 1.65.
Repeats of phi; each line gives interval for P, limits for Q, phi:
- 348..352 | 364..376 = 1.68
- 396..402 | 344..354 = 1.26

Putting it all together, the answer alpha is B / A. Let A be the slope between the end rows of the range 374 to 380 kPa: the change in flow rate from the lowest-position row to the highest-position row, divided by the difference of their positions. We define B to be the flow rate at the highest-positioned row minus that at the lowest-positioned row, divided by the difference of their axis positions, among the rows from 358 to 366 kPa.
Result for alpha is -1.9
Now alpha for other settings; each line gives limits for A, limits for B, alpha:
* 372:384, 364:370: -13.4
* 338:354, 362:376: -3.2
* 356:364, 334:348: 2.9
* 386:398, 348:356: -3.8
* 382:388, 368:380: 1.2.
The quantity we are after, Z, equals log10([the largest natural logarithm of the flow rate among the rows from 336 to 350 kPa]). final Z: 0.665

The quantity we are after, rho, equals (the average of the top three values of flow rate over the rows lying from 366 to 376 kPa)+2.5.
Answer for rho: 112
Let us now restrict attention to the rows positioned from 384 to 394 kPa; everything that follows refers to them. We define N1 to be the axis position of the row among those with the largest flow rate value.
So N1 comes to 385.0 kPa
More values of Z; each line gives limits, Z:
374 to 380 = 0.677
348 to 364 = 0.670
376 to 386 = 0.683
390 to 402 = 0.682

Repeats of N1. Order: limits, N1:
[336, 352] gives 339.0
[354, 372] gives 359.0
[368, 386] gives 385.0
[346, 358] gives 357.0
